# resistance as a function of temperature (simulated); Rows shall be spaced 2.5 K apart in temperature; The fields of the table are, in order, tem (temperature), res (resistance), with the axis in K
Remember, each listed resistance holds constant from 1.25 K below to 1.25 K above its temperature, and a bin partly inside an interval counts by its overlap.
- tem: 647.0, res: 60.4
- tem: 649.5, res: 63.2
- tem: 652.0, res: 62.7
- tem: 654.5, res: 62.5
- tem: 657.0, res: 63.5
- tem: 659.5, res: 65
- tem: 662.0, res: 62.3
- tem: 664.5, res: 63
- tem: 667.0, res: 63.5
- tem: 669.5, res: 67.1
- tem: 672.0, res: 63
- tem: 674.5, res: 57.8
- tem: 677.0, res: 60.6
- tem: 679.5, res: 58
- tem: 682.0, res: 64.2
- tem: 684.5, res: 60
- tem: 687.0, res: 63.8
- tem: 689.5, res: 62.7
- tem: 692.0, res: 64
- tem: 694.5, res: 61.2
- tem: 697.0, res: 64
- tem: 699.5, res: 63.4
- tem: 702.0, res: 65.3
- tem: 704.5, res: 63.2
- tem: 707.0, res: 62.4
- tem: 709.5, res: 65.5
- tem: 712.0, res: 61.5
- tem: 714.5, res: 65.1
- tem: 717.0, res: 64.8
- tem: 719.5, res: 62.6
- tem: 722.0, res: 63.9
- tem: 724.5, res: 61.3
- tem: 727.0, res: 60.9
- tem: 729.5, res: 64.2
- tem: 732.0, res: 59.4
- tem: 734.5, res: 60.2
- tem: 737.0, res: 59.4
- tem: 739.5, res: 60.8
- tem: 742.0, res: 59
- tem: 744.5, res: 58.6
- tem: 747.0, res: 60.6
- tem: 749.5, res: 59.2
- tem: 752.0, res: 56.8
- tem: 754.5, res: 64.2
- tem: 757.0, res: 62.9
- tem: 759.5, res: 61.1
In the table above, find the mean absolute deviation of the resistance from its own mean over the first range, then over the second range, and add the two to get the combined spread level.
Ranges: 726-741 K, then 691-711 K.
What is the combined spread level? 2.2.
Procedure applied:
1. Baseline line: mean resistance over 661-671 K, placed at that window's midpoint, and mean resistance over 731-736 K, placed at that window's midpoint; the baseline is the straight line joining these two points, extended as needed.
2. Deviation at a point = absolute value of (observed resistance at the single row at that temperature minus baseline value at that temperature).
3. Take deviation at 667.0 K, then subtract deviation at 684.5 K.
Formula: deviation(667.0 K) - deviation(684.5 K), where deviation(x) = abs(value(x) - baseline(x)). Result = -2.4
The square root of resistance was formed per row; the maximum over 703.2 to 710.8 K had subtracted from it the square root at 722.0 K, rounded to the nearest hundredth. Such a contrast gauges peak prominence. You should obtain 0.10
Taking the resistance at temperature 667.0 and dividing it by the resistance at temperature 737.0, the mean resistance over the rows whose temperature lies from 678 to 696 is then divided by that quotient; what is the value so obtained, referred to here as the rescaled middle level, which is 58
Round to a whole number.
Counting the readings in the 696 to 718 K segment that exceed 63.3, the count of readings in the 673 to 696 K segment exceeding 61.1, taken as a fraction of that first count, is 1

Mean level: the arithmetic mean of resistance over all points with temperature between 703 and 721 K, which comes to 63.6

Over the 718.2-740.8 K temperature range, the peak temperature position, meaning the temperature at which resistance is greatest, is 729.5 K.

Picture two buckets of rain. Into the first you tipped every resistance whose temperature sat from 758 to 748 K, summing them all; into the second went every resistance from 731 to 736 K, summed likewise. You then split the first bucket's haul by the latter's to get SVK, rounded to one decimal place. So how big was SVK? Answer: 2.0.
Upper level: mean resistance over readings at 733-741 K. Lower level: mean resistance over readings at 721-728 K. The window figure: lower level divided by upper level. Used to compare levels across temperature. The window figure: 1.03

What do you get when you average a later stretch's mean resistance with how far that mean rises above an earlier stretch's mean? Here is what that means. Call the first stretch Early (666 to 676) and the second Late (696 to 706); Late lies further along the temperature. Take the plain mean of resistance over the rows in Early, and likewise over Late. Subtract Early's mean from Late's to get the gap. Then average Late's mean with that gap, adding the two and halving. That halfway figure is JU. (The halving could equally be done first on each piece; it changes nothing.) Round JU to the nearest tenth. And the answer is 32.5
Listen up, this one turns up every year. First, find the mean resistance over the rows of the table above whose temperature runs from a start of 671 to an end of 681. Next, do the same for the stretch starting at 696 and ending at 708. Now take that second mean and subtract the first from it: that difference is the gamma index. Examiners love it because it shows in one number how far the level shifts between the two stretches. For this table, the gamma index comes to 3.8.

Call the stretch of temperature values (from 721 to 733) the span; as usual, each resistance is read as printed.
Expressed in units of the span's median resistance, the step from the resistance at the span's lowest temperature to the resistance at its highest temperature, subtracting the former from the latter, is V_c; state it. -0.073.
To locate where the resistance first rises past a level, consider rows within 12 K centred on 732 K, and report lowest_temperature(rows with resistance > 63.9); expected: 729.5 K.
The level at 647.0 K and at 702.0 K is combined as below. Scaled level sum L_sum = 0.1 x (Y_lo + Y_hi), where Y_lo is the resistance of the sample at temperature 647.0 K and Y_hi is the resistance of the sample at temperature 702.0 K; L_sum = 12.6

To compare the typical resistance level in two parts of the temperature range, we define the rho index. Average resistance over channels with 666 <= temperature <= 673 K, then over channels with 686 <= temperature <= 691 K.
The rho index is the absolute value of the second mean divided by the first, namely 0.98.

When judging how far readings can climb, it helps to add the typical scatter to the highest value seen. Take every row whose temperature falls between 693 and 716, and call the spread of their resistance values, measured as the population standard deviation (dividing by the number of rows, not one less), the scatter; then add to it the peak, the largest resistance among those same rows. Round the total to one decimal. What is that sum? 67.0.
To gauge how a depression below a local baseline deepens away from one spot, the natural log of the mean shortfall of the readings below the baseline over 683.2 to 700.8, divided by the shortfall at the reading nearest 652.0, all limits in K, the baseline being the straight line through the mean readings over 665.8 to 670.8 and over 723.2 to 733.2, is -1.25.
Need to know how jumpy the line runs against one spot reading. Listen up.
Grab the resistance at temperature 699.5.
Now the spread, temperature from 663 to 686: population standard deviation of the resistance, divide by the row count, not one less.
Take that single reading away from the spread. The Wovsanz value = -60.5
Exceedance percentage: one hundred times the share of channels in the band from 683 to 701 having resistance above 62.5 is 71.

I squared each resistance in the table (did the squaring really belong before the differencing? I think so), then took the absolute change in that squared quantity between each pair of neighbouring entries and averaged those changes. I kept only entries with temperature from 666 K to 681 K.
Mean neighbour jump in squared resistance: 454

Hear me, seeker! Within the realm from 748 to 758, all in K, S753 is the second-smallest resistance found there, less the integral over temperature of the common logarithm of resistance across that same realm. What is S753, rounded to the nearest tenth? 41.4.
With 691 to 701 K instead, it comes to 45.4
